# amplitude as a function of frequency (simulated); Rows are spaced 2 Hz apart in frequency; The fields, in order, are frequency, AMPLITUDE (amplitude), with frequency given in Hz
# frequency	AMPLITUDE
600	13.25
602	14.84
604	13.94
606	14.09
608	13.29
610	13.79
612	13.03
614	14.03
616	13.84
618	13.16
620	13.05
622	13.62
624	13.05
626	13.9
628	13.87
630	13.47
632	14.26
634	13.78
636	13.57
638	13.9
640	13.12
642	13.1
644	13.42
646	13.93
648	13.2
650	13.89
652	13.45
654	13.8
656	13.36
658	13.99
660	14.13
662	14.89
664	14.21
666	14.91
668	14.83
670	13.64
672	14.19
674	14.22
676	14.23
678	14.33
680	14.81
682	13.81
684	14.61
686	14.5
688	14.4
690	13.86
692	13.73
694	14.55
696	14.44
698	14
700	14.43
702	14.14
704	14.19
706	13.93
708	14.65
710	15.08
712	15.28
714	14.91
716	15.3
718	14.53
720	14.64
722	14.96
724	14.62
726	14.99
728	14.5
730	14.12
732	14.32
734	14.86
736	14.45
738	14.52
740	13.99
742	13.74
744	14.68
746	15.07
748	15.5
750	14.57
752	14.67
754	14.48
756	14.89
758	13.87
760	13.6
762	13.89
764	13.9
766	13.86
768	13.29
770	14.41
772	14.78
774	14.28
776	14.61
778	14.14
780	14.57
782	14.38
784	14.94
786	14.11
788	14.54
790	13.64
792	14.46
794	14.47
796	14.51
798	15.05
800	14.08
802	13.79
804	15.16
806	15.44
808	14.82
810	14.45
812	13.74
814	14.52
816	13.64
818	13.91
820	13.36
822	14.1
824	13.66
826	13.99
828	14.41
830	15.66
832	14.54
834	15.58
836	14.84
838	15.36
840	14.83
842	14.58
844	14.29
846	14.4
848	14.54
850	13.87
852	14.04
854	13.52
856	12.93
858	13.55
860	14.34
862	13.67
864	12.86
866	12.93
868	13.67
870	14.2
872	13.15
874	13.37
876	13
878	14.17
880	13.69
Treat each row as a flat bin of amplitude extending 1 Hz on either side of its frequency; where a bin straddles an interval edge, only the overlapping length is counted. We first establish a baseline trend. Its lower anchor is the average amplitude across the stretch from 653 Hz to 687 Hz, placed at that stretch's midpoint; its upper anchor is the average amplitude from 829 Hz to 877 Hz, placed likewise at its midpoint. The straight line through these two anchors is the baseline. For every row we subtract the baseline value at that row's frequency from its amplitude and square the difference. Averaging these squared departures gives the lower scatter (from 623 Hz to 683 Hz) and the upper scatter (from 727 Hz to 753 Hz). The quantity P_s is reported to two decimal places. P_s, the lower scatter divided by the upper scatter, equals 1.31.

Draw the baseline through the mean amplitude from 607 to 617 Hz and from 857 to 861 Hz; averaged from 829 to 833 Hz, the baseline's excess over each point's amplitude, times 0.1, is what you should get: -0.12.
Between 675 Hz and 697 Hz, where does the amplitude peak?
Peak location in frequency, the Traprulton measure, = 680 Hz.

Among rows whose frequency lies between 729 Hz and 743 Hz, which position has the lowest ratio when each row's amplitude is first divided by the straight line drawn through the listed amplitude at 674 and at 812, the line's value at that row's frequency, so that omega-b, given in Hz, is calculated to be 742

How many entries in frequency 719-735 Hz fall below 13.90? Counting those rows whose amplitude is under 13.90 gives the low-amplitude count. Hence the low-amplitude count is 0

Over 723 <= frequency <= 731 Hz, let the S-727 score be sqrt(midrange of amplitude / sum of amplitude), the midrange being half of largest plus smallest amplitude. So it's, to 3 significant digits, 0.500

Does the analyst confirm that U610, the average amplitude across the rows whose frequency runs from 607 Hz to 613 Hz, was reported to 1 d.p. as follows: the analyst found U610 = 13.4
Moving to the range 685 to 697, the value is 14.2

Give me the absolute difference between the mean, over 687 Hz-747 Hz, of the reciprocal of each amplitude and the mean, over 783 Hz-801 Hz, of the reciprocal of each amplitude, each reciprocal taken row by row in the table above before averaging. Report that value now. 0.0003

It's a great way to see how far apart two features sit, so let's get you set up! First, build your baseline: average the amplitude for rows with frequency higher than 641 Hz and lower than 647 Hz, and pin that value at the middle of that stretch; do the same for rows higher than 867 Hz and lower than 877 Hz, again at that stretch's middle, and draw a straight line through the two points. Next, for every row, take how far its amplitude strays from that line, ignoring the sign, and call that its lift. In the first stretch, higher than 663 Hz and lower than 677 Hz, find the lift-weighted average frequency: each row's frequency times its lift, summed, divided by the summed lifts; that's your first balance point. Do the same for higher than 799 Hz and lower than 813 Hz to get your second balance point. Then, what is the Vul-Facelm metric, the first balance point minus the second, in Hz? -136.7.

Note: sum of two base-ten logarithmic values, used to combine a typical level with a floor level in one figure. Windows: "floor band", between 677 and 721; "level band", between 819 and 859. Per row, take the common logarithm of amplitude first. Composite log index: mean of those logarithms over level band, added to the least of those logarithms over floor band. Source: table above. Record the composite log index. 2.293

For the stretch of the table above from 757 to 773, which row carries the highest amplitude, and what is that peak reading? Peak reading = 14.78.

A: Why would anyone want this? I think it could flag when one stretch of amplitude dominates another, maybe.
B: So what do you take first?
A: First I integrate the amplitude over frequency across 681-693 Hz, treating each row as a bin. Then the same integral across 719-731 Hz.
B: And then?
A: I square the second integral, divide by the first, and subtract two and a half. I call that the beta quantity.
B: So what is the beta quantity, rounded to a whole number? 179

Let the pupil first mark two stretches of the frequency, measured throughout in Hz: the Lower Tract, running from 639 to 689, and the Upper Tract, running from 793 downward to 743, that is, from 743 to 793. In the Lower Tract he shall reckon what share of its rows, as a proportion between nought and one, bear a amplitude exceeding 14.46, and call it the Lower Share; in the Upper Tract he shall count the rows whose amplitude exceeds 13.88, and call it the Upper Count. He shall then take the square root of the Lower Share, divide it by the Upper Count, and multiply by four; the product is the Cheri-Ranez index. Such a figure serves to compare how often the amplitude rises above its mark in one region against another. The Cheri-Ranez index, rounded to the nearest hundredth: 0.10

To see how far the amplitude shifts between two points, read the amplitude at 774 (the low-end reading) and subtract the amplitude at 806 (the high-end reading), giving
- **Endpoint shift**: -1.2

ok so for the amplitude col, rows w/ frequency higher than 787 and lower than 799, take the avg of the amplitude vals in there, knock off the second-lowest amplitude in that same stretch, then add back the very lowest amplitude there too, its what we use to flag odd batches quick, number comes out 13.6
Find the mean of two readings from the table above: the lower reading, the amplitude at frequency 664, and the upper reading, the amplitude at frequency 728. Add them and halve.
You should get 14.4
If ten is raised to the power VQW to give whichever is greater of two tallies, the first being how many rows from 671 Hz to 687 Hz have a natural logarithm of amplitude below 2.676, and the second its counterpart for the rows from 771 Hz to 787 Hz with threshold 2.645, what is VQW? 0.78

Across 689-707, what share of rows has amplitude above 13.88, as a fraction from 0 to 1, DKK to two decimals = 0.78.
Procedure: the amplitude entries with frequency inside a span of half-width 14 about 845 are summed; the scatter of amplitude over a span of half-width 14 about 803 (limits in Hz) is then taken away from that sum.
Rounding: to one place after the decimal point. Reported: 200.3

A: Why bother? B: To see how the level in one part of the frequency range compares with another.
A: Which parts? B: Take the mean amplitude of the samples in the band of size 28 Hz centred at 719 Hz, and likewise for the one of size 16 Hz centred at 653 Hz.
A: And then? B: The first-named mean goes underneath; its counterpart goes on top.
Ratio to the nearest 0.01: 0.93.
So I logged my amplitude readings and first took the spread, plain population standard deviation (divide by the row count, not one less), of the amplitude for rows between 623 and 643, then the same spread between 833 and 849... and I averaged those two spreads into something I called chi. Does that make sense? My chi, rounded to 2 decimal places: 0.41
